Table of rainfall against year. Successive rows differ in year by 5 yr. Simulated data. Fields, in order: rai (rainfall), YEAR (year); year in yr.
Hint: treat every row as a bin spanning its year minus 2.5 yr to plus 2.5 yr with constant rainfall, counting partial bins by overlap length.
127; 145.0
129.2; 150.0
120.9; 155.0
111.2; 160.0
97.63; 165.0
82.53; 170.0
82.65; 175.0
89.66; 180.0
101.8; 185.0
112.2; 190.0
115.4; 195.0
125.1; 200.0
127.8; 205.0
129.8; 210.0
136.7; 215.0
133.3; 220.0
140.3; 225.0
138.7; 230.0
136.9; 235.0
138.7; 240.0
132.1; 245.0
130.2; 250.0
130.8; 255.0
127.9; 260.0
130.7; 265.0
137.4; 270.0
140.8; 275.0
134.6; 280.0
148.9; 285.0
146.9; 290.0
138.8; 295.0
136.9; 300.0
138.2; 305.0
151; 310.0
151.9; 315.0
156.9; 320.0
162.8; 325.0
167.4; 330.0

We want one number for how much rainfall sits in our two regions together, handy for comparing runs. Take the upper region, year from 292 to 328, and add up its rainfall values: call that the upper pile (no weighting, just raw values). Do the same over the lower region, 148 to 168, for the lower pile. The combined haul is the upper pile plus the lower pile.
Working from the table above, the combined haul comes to 1495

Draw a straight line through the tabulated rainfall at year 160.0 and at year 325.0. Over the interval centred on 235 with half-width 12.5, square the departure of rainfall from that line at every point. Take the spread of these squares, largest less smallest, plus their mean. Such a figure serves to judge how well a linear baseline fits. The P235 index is 102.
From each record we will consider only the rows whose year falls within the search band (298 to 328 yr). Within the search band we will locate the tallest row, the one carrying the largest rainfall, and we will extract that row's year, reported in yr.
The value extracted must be 325.0 yr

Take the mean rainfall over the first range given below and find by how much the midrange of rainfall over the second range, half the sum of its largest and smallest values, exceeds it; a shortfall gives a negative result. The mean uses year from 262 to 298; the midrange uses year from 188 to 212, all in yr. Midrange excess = -19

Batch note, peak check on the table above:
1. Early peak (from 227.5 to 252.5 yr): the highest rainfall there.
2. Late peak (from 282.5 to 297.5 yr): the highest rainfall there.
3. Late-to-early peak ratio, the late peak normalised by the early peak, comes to 1.07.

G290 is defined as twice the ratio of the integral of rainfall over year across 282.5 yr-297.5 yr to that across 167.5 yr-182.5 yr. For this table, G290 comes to 3.41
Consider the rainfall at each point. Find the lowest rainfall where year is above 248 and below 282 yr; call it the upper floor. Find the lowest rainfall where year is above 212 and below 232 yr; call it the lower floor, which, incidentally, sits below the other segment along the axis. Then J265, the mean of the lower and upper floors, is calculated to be 131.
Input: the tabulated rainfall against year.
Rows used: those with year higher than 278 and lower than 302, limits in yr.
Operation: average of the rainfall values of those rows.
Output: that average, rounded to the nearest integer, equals 141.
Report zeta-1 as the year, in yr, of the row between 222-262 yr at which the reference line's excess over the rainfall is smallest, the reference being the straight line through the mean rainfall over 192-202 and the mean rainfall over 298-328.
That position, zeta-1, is 225.0 yr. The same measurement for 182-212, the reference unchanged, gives 210.0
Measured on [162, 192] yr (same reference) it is 190.0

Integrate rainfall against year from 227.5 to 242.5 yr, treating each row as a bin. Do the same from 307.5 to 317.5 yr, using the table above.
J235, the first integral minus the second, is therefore 557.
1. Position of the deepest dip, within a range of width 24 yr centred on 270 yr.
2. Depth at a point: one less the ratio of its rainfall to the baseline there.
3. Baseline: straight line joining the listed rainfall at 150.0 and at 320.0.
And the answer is 260.0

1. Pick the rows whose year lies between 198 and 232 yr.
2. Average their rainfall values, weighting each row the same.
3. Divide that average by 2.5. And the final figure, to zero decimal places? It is 53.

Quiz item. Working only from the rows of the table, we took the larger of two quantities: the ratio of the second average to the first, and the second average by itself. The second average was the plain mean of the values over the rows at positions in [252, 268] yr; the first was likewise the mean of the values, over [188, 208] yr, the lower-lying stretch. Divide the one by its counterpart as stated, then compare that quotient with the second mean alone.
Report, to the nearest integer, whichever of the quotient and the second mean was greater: 130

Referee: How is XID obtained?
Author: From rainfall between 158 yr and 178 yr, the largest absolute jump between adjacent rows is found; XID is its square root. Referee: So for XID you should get 3.9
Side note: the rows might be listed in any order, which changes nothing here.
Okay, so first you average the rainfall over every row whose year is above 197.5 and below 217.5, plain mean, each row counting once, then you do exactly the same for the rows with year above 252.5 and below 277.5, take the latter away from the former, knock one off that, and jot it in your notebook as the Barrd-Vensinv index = -5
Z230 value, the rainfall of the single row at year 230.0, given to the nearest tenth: 138.7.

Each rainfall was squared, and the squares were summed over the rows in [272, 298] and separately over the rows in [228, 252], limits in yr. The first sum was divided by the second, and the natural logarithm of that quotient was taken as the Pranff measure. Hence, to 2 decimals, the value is 0.10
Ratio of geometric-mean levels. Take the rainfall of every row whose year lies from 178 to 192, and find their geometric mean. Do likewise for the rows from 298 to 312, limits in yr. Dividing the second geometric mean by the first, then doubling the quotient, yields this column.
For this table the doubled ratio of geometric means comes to 2.8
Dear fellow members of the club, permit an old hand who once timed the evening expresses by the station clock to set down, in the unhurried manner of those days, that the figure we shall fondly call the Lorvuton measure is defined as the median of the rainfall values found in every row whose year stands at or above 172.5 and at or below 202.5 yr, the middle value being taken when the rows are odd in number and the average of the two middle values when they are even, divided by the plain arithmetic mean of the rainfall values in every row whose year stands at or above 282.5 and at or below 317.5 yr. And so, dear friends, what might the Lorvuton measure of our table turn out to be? 0.74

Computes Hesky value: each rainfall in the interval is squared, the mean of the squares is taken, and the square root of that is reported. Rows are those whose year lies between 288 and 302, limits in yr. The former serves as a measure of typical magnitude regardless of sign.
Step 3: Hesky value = 141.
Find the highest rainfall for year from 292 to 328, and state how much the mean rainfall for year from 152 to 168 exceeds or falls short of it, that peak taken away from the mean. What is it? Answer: -53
